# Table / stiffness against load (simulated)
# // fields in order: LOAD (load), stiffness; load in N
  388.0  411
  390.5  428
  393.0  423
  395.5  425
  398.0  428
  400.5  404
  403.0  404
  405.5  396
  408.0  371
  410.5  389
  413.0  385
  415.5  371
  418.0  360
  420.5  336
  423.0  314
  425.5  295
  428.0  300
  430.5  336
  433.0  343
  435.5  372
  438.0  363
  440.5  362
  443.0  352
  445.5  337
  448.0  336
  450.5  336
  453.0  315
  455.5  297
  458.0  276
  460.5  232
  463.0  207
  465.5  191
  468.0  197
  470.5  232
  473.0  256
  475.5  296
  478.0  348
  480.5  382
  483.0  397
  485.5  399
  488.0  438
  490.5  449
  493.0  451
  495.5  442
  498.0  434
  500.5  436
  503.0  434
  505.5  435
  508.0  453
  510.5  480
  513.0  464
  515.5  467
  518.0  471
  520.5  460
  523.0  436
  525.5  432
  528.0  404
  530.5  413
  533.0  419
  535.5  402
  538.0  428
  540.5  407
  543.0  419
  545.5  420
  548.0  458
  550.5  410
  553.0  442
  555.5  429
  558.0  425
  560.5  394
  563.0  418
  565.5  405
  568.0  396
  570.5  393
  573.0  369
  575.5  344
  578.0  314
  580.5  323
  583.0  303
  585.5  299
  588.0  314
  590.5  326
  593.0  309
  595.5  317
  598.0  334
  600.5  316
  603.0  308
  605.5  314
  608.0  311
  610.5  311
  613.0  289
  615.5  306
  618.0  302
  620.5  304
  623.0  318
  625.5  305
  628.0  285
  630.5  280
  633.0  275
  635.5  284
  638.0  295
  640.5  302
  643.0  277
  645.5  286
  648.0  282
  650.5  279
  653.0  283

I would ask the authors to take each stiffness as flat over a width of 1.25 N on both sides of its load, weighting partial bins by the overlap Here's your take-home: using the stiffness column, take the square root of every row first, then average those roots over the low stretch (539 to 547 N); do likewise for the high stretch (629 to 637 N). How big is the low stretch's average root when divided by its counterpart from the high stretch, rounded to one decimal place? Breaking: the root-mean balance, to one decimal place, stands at 1.2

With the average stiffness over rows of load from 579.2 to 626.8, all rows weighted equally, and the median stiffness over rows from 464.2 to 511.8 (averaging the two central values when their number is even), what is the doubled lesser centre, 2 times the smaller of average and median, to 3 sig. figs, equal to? 622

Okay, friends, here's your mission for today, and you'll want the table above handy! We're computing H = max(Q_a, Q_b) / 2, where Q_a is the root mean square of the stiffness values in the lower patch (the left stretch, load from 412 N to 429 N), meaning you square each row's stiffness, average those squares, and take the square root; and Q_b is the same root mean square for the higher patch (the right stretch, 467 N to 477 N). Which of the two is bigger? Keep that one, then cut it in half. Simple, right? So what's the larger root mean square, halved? 169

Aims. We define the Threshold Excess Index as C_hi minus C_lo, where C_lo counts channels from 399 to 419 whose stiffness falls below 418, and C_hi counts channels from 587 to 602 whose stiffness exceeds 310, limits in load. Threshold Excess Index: -3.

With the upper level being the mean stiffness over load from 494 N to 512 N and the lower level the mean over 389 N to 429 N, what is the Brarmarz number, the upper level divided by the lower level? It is 1.2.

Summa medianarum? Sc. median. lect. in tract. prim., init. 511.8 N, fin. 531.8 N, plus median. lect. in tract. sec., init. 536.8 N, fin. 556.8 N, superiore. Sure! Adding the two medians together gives 872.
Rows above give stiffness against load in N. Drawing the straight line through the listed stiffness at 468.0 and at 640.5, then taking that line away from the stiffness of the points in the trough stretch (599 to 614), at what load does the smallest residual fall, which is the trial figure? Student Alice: 613.0 N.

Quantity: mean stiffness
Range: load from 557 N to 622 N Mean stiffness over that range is 336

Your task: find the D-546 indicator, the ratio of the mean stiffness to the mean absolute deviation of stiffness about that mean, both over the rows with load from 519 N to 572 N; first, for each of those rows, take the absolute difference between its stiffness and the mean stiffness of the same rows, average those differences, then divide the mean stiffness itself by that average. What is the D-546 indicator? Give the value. 29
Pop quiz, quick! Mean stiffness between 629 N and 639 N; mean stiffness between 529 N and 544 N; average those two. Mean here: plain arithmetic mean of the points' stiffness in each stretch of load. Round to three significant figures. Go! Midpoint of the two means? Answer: 349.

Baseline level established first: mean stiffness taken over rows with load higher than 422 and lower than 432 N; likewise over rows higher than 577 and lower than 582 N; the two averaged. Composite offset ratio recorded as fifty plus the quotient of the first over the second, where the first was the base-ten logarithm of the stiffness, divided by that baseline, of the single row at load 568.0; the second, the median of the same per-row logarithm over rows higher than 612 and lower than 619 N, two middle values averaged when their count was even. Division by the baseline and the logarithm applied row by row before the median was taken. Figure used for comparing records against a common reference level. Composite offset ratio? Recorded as 45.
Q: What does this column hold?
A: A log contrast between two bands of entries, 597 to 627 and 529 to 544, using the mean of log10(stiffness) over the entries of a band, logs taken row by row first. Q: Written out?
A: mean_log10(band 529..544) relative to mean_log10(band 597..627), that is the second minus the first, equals 0.13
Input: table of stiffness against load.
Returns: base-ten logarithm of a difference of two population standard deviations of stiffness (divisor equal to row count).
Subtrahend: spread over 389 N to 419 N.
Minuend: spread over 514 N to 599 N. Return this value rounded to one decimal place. 1.5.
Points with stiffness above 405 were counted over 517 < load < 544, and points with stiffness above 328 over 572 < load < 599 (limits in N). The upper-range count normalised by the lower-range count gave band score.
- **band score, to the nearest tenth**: 0.3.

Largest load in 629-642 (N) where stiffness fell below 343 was 640.5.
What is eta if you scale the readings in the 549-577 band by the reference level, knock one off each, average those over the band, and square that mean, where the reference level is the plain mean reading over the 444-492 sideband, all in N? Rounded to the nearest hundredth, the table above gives 0.08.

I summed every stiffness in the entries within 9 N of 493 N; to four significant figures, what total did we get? 3049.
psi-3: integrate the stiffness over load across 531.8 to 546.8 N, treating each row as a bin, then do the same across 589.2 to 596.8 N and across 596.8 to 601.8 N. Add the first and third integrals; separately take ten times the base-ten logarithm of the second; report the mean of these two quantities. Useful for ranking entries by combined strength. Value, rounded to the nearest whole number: 3948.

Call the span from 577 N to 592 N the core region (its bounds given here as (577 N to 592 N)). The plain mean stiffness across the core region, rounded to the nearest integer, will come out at 313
